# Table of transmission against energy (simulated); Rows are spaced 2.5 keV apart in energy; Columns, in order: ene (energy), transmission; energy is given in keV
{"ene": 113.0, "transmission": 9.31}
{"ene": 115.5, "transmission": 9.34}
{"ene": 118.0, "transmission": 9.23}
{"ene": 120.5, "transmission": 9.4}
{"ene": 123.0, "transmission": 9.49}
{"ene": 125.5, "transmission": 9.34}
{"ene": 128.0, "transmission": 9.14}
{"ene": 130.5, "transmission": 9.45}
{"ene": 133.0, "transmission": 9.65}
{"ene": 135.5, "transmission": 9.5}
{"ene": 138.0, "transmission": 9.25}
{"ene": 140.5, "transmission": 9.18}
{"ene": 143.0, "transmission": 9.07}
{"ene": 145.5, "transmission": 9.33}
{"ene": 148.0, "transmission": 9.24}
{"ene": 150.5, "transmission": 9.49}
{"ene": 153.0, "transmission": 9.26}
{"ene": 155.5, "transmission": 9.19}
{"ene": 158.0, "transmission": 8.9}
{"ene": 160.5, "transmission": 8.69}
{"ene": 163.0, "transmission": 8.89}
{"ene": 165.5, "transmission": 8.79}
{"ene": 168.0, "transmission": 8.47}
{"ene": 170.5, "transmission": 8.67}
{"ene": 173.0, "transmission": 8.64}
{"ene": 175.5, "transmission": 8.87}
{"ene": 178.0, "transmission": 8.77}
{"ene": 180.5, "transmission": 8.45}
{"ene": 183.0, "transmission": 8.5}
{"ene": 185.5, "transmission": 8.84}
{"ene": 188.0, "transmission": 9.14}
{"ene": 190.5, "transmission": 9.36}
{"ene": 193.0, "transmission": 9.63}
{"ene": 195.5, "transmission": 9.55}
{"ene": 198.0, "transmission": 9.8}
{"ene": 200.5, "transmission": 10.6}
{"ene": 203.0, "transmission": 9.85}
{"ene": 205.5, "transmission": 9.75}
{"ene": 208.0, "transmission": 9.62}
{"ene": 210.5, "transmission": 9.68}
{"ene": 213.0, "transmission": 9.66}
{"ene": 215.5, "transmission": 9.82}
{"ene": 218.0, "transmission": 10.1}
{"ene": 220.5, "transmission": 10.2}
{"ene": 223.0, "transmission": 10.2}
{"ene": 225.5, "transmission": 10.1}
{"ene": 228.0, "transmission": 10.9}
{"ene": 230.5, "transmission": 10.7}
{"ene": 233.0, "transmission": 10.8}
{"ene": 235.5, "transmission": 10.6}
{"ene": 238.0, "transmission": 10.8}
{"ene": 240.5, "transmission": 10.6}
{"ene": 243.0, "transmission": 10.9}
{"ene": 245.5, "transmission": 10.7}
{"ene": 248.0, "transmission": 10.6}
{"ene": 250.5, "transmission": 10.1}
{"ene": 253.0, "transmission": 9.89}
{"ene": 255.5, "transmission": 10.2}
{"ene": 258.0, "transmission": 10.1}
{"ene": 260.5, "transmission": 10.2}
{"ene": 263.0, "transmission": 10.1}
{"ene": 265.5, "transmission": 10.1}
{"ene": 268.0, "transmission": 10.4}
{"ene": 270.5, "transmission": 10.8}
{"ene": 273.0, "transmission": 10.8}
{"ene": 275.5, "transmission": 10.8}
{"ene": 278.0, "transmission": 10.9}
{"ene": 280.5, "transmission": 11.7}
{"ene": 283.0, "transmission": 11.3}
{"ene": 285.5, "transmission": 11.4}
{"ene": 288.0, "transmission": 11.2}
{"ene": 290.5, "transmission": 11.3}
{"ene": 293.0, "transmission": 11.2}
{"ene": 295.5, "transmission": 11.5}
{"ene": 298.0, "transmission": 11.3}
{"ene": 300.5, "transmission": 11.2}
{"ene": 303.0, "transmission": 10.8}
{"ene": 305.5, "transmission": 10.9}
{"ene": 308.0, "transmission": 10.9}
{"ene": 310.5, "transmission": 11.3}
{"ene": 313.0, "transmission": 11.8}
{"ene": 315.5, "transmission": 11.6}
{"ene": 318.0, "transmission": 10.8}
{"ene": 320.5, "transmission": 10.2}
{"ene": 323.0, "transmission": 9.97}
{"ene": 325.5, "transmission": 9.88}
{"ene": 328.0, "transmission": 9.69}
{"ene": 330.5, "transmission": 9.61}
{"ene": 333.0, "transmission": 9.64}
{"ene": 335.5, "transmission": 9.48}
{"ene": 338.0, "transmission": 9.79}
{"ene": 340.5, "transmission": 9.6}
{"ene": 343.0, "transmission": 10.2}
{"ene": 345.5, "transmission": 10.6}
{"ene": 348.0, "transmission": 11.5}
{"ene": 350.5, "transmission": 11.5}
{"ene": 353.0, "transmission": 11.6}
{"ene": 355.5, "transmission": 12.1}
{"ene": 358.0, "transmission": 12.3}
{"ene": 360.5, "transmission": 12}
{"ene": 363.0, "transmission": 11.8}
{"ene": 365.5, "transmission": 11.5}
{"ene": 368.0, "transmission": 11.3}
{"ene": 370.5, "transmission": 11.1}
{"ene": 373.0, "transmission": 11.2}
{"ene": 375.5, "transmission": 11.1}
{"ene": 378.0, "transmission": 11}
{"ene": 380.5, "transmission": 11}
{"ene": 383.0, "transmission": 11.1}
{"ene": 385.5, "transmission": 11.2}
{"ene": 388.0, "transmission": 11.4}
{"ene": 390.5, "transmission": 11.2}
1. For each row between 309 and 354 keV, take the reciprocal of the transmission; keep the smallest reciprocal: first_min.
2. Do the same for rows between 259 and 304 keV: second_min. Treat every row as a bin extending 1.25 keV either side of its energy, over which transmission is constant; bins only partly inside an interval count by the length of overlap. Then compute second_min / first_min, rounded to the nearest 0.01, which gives 1.01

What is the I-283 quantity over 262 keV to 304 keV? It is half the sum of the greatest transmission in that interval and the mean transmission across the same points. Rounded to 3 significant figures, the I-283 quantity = 11.3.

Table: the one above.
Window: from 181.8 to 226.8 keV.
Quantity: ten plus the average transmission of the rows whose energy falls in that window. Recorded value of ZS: 19.7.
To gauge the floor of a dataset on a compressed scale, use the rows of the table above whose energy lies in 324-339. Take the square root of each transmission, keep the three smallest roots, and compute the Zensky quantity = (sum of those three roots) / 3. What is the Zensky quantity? 3.09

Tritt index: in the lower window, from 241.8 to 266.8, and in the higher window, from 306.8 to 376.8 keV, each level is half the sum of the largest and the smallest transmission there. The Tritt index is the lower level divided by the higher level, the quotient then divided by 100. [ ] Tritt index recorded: 0.0095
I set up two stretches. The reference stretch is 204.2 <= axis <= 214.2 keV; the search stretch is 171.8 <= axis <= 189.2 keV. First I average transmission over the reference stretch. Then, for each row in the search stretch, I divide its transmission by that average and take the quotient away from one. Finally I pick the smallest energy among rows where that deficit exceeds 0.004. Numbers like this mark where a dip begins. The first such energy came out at 173.0 keV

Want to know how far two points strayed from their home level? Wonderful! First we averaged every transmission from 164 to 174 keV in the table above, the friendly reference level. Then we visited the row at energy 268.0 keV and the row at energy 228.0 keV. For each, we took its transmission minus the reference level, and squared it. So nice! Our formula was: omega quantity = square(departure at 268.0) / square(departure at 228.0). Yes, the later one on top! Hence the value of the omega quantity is 0.6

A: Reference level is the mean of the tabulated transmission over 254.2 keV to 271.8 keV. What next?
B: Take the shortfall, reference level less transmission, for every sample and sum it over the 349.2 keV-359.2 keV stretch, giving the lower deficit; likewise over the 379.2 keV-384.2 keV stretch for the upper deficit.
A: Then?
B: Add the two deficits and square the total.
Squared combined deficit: 64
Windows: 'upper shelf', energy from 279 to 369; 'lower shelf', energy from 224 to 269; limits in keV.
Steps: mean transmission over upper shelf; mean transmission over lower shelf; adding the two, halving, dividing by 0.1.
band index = 107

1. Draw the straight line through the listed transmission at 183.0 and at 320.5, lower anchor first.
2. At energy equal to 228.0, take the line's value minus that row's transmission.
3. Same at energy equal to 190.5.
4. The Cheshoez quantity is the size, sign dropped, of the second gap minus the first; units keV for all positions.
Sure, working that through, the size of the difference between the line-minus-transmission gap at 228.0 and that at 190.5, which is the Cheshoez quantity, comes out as 1.1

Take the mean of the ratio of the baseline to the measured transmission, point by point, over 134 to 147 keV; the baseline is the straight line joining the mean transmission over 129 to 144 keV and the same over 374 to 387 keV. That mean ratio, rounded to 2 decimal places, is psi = 1.01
